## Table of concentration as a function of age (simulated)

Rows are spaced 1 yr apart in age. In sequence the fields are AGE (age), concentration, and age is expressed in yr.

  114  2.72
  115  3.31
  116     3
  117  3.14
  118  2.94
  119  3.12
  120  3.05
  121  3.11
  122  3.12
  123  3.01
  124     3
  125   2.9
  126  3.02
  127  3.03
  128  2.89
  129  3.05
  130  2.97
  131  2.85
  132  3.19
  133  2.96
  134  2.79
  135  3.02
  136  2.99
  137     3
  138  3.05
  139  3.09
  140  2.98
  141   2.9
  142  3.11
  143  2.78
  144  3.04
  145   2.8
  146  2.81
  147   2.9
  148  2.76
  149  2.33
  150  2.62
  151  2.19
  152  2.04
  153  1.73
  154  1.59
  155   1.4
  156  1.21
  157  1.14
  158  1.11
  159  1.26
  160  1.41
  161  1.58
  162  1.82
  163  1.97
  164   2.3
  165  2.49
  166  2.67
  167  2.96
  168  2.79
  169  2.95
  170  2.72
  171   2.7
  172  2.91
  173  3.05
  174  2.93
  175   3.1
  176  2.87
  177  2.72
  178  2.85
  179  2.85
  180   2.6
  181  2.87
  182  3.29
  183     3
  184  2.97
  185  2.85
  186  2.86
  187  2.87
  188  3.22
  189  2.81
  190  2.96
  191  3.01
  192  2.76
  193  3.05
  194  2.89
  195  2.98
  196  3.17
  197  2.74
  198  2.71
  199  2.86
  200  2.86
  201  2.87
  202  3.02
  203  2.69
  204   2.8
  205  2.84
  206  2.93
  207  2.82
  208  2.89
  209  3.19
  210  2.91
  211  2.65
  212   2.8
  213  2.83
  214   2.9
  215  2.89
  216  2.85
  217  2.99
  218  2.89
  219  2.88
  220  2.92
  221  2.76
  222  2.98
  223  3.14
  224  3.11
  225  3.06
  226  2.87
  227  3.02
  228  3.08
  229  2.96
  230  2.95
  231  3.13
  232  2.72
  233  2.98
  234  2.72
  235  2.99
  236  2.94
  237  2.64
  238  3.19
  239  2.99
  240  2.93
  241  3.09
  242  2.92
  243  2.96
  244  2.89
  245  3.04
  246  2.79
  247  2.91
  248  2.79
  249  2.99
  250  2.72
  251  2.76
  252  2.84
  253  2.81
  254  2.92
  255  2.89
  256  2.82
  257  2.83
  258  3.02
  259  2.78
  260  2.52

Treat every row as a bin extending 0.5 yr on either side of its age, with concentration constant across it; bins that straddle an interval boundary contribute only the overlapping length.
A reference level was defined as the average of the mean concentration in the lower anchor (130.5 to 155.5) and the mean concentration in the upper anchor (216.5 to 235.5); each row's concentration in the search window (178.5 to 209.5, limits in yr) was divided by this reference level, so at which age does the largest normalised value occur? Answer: 182 yr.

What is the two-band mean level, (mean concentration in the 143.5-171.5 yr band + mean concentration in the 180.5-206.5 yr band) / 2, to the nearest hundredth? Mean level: 2.55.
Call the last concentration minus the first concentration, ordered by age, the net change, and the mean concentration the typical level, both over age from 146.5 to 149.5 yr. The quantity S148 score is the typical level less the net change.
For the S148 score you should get 3.23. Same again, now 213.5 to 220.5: 2.88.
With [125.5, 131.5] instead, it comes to 3.14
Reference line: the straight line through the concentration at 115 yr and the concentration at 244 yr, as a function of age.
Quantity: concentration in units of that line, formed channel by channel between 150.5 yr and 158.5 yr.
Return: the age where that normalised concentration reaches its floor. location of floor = 158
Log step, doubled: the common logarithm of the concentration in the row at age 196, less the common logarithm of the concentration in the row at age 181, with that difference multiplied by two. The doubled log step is 0.09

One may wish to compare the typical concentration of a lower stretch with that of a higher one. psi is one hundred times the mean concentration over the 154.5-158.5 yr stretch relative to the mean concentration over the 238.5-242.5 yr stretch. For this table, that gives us 41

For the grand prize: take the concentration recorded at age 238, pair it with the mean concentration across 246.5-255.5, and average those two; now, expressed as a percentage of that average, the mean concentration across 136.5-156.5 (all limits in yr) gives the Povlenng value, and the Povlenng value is 83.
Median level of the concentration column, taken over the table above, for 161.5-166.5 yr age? 2.30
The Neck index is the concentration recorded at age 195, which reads 2.98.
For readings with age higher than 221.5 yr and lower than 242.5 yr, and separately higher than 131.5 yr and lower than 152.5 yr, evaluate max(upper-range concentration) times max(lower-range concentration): 10.2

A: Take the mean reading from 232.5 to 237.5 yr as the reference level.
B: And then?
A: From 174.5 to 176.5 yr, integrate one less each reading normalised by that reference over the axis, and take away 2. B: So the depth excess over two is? -2.09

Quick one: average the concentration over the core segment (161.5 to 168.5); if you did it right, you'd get 2.43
